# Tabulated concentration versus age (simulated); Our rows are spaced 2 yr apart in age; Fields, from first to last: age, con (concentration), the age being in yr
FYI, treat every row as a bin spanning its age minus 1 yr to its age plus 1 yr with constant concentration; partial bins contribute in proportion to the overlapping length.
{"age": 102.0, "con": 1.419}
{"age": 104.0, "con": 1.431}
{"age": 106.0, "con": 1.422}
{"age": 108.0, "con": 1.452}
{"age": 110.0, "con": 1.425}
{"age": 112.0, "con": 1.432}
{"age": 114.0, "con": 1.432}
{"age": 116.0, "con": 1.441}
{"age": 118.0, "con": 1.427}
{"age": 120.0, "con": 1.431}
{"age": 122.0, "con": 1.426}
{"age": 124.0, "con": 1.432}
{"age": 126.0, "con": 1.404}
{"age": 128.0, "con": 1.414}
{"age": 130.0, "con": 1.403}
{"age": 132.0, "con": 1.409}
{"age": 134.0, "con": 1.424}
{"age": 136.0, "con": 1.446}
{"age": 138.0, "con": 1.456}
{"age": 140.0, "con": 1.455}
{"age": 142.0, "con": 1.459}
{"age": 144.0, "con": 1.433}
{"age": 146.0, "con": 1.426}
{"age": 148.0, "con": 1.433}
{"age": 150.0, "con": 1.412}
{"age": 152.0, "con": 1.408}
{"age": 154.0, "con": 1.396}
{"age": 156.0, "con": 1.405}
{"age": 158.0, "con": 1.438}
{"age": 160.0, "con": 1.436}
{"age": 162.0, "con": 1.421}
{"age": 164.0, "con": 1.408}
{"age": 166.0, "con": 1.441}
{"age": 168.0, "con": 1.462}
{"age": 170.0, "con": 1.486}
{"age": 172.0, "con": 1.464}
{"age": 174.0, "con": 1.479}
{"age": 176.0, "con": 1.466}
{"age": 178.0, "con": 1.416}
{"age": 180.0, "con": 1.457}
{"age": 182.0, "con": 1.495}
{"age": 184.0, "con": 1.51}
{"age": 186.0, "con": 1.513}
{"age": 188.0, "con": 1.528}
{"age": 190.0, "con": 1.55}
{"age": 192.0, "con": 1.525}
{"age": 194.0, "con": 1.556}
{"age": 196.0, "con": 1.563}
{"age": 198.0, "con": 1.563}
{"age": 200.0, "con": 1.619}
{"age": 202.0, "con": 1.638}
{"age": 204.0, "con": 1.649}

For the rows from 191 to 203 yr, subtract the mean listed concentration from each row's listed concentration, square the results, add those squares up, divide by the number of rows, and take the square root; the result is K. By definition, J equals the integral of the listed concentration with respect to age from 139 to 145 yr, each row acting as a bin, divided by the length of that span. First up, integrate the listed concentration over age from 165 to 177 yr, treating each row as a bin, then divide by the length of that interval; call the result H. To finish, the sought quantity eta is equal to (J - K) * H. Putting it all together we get 2.07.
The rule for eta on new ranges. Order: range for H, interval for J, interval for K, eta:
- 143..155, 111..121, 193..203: 1.98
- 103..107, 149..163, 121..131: 2.00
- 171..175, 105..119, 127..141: 2.08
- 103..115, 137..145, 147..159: 2.06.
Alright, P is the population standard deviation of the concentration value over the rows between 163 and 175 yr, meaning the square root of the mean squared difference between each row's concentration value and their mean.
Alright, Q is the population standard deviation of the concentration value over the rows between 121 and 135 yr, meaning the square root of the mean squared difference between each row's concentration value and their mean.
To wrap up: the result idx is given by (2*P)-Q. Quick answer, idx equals 0.041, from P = 0.026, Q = 0.011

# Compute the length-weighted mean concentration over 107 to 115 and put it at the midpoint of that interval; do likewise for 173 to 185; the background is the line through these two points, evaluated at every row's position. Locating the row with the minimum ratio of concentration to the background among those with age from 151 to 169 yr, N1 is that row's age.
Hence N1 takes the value 154.0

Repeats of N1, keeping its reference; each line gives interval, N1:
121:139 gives 130.0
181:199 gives 182.0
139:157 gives 154.0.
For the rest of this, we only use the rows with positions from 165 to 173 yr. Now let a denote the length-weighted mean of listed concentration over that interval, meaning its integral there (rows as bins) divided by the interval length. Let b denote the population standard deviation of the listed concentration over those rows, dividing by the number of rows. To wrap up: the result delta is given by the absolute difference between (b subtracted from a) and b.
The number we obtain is 1.43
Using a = 1.46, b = 0.016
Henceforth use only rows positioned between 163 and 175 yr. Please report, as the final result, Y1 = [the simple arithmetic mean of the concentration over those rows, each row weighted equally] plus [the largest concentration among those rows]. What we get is 2.94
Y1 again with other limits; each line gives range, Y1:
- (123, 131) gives 2.85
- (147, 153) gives 2.85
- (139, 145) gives 2.91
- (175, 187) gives 2.99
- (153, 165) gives 2.86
